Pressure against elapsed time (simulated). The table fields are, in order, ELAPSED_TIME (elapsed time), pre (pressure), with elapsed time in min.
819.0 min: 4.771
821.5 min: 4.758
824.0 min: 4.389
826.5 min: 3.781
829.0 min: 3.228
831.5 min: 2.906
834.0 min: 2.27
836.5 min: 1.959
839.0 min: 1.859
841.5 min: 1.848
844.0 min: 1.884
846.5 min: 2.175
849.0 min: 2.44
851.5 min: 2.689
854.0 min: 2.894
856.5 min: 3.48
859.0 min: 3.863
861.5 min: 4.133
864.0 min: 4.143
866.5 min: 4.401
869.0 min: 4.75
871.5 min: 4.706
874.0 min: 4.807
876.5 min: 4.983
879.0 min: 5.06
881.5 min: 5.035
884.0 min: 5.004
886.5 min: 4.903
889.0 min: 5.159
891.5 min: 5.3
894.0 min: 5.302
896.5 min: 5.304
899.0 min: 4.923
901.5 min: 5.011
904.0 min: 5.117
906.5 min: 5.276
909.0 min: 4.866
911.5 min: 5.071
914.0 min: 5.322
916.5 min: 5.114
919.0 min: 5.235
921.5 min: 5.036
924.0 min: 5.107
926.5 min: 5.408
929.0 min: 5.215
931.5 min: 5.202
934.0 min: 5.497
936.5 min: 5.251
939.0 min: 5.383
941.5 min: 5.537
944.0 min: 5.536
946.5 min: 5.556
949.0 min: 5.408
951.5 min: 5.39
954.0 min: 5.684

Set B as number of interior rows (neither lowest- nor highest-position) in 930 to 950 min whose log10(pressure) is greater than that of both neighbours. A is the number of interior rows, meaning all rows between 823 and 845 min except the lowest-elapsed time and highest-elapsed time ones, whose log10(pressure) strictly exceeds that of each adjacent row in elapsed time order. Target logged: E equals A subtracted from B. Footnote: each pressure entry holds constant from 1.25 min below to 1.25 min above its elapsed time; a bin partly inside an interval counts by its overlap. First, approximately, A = 0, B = 3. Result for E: 3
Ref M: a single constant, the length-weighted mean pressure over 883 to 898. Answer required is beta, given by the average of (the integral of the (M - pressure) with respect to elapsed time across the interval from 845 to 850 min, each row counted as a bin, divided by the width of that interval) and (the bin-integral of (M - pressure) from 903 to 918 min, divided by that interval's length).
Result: 1.5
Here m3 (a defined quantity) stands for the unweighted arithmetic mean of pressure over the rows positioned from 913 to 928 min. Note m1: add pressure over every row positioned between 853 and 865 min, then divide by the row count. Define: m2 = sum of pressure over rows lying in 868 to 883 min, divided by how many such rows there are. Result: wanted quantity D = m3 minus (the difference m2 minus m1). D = 4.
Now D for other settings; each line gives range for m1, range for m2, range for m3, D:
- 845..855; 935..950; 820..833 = 1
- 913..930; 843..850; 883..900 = 8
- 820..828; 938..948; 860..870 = 3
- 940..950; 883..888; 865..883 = 5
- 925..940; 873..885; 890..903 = 6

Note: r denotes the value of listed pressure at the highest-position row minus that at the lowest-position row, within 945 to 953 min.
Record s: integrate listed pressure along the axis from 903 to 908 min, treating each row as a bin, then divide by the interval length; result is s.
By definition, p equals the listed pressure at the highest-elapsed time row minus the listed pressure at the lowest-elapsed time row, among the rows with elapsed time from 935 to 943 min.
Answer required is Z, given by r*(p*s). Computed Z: -0.2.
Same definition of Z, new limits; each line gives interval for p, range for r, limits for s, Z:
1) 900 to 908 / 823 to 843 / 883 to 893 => -3.4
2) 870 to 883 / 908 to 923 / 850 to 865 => 0.2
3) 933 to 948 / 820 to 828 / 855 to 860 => -0.2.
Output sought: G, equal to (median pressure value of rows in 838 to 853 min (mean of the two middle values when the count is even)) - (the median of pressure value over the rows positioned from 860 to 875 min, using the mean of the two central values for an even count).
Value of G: -2.5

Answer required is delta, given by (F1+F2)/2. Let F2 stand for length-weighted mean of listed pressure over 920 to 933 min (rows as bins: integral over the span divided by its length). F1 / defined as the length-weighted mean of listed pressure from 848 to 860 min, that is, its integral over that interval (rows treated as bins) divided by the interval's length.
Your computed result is 4.1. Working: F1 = 3.1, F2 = 5.20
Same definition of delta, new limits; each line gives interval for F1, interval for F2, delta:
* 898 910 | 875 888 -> 5.0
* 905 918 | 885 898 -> 5.2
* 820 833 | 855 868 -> 3.9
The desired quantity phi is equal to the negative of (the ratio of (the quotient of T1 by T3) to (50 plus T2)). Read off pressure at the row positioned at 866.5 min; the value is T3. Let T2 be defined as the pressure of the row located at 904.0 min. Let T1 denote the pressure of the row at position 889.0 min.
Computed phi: -0.021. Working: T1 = 5.159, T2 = 5.117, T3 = 4.401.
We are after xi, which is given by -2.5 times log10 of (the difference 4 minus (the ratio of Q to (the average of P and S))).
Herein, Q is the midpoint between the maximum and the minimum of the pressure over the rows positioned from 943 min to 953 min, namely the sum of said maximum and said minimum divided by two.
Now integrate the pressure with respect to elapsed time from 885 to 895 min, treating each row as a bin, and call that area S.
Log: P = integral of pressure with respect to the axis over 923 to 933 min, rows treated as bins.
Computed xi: -1.48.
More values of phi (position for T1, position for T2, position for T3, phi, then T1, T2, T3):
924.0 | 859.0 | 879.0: -0.019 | 5.107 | 3.863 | 5.06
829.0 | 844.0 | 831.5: -0.021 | 3.228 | 1.884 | 2.906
